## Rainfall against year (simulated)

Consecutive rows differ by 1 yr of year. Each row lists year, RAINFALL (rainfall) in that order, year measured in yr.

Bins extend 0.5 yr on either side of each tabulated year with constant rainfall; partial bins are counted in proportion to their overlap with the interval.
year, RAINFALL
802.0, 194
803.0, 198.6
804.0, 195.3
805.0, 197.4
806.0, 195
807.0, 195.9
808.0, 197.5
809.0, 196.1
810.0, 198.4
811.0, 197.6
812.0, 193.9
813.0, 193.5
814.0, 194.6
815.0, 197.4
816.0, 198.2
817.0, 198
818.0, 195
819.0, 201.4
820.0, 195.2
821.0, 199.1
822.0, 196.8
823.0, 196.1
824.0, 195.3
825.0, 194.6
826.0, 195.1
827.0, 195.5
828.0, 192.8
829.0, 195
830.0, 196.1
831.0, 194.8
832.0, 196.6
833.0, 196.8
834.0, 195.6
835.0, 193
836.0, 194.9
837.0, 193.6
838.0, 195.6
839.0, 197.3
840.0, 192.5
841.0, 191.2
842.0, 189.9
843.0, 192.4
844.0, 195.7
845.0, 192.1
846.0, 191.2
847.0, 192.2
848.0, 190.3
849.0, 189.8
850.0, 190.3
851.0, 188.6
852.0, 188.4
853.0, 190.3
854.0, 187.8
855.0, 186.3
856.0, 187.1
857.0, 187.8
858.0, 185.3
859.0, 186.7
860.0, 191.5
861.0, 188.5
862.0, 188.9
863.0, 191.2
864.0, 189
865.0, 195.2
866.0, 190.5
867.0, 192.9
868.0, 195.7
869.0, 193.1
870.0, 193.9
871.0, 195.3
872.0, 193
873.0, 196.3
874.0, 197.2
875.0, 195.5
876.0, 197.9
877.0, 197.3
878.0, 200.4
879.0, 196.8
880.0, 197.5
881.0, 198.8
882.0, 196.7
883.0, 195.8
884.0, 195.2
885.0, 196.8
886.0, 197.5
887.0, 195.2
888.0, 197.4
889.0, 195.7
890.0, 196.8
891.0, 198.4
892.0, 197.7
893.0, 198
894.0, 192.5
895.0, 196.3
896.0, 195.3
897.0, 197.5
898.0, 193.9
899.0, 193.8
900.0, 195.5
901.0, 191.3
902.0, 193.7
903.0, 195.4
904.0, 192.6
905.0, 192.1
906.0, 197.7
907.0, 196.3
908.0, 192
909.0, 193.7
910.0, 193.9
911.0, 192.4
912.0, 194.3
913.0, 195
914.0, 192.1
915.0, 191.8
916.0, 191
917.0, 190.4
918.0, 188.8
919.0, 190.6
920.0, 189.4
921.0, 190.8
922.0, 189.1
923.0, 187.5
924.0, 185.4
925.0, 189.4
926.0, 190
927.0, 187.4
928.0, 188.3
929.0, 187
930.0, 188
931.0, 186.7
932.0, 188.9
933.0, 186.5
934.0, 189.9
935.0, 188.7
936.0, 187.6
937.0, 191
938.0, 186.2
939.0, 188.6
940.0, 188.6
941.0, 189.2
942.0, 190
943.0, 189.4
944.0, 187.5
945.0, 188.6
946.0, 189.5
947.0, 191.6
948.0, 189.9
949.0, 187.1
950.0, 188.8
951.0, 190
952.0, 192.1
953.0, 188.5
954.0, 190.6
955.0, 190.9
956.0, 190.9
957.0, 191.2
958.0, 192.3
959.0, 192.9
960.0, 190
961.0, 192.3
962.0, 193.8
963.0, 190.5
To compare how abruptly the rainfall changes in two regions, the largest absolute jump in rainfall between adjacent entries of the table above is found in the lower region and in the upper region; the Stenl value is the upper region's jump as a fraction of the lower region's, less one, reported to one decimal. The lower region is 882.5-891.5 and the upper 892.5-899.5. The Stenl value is 1.4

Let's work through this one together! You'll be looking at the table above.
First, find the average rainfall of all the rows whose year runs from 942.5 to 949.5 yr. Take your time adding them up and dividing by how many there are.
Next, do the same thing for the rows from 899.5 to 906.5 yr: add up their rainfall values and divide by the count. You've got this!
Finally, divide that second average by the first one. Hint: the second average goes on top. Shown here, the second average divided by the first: 1.03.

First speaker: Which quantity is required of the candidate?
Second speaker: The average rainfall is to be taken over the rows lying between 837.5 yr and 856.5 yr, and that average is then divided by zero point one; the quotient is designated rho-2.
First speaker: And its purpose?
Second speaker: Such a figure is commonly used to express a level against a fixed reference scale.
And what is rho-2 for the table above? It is 1910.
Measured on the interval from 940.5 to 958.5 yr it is 1899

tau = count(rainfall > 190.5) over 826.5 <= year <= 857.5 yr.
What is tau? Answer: 20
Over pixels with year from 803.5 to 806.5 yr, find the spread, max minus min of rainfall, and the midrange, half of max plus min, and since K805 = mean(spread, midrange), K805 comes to 99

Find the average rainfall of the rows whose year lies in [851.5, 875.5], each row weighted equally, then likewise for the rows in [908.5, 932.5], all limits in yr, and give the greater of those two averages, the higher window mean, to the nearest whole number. 191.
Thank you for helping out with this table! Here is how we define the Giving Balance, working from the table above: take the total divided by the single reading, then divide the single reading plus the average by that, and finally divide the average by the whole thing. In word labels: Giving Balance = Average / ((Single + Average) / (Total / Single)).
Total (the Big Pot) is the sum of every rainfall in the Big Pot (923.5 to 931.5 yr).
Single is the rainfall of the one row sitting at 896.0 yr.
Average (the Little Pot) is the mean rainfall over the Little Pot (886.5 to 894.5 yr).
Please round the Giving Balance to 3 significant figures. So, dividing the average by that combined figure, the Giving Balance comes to 3.86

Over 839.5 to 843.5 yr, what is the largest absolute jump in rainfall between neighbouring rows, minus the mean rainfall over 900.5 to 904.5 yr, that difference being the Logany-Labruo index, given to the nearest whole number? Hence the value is -191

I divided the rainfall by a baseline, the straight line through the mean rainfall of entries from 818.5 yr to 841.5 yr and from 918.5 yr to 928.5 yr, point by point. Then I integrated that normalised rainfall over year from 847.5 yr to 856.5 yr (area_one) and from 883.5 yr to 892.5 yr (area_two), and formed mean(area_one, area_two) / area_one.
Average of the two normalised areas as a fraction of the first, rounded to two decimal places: 1.03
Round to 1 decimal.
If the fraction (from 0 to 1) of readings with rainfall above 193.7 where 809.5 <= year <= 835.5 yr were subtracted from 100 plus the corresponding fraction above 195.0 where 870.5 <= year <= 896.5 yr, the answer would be 100.0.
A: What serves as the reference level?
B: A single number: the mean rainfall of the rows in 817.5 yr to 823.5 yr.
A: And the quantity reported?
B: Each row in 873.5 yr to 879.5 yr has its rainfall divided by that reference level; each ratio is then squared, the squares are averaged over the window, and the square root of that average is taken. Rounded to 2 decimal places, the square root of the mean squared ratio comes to 1.00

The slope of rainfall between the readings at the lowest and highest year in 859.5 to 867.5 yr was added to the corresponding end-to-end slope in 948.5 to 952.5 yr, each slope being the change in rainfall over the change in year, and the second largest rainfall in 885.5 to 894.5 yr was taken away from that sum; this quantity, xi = -196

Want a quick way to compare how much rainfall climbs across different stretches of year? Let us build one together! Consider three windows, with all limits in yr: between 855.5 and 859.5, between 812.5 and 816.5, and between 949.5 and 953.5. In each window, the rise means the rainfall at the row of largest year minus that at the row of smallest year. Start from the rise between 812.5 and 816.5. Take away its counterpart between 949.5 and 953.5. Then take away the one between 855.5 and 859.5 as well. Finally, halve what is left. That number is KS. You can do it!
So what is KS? 2.7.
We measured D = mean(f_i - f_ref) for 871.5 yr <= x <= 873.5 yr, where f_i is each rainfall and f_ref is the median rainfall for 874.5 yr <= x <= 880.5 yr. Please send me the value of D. -3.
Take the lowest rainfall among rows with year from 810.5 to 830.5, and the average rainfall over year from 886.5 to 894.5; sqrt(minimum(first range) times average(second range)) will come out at 195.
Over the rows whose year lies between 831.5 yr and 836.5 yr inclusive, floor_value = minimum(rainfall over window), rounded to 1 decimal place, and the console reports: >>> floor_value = 193.0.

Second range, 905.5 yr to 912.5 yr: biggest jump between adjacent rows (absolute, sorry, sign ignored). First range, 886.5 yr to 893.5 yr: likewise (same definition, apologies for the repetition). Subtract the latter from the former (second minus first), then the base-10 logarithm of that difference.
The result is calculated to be 0.3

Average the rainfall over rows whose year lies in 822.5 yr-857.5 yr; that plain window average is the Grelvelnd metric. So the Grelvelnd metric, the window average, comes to 193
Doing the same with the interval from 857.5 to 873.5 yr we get 192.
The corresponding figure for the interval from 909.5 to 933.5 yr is 190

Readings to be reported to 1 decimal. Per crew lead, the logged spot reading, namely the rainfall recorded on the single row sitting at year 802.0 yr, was 194.0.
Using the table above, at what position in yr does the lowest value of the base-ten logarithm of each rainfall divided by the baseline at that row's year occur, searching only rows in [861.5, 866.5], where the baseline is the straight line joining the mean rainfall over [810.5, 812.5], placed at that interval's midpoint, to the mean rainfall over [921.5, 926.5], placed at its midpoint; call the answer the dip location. 862.0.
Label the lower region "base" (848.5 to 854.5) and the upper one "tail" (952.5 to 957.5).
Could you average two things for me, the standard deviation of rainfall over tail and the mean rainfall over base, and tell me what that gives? 95.1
